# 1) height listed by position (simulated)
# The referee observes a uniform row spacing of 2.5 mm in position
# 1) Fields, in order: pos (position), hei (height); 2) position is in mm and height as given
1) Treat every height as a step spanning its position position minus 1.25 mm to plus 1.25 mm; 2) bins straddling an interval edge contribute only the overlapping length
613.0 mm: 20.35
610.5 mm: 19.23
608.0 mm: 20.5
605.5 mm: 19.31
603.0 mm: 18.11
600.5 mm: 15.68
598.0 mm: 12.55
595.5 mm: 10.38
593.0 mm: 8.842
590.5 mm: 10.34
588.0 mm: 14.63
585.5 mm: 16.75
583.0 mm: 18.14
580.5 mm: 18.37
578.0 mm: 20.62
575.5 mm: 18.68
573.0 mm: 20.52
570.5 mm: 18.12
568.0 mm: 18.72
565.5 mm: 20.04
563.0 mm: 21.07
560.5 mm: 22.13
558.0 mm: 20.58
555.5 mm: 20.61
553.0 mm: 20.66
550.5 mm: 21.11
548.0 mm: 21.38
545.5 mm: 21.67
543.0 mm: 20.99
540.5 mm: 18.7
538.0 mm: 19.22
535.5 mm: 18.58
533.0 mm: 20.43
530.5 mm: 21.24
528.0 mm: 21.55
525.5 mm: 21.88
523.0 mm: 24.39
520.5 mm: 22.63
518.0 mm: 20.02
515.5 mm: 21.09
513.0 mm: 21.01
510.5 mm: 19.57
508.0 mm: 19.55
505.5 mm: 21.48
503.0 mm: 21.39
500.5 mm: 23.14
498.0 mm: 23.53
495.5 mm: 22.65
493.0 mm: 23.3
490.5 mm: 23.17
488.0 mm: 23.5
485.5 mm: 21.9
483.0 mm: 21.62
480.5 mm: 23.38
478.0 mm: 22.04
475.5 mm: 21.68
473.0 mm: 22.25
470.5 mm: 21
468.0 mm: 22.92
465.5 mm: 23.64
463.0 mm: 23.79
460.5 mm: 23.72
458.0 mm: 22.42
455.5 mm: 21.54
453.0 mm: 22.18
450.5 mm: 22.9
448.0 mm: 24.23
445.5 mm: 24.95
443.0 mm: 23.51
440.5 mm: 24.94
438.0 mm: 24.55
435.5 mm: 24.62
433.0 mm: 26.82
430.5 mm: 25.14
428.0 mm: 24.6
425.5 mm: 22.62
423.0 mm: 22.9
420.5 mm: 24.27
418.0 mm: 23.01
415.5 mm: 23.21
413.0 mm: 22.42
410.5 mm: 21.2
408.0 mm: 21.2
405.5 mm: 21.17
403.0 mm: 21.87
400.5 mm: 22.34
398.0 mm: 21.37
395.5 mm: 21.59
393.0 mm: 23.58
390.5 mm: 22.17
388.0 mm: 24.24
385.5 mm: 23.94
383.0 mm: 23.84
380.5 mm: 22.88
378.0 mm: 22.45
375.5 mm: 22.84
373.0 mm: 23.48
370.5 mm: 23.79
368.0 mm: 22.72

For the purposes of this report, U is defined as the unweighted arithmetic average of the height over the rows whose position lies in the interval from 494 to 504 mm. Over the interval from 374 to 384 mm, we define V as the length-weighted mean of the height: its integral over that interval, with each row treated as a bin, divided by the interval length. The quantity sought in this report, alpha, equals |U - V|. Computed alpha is 0.32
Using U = 22.7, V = 23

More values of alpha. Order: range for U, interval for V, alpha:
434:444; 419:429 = 0.85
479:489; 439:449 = 1.82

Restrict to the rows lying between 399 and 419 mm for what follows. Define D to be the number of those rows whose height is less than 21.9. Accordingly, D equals 4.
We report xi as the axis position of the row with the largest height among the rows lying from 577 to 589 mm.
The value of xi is 578.0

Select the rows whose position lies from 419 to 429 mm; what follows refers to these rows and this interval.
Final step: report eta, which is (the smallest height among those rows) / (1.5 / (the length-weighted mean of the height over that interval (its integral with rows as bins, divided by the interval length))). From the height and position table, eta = 355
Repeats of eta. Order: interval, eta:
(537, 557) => 256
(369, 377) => 355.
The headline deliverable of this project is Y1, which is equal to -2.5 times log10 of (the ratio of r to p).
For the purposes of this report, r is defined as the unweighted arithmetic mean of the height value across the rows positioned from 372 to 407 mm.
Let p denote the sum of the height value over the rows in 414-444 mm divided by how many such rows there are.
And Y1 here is 0.1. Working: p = 24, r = 22.7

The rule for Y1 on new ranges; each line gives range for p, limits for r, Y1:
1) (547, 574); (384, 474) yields -0.1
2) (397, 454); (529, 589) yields 0.2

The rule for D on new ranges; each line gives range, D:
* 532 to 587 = 21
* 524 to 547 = 9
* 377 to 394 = 0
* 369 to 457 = 7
